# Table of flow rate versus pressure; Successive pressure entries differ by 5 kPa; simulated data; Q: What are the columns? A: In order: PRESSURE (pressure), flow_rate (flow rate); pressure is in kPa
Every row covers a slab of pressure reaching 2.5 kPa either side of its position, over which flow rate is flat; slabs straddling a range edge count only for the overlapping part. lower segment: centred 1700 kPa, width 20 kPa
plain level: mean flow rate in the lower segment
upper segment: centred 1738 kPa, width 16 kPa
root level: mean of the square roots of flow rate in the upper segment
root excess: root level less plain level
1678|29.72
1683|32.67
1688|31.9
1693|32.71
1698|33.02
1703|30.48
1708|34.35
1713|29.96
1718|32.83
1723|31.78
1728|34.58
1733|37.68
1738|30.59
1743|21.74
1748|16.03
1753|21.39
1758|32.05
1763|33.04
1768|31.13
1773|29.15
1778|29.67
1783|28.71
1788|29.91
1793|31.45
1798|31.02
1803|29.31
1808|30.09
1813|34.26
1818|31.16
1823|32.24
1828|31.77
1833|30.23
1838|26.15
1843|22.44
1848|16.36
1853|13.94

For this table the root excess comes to -27.2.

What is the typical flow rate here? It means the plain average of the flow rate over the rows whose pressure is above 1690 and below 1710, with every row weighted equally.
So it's 33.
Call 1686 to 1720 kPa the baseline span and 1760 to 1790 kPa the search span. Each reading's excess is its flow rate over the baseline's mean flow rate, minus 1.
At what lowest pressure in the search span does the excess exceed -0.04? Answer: 1763 kPa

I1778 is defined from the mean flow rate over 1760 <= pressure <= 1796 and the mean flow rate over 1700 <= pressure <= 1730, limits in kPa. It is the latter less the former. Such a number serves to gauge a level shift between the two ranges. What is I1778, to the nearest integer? 2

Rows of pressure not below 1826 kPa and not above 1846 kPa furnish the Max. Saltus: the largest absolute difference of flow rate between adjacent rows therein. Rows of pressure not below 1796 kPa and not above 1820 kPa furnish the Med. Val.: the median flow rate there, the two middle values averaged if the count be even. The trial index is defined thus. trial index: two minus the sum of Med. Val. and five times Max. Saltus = -49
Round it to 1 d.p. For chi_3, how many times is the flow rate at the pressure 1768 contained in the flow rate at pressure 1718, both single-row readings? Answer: 1.1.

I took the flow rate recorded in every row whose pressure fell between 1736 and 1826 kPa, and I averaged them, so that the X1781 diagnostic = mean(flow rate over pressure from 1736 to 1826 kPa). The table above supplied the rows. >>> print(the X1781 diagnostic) 29.1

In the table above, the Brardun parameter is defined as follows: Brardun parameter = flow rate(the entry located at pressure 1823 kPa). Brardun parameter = 32.24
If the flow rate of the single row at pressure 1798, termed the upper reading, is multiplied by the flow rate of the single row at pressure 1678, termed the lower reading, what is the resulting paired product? 922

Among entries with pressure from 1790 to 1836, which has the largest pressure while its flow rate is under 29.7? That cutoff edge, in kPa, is 1803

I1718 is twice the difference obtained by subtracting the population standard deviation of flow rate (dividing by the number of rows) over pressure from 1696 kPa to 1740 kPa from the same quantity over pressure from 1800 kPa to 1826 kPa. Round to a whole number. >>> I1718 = -1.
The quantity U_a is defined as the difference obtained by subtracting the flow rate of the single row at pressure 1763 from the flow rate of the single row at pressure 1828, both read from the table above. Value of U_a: -1.3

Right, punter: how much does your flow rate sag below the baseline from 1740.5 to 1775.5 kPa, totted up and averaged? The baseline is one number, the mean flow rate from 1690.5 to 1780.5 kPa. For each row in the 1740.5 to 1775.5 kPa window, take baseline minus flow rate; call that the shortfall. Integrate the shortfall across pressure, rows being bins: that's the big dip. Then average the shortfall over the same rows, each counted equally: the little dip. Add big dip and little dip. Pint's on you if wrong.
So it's 135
